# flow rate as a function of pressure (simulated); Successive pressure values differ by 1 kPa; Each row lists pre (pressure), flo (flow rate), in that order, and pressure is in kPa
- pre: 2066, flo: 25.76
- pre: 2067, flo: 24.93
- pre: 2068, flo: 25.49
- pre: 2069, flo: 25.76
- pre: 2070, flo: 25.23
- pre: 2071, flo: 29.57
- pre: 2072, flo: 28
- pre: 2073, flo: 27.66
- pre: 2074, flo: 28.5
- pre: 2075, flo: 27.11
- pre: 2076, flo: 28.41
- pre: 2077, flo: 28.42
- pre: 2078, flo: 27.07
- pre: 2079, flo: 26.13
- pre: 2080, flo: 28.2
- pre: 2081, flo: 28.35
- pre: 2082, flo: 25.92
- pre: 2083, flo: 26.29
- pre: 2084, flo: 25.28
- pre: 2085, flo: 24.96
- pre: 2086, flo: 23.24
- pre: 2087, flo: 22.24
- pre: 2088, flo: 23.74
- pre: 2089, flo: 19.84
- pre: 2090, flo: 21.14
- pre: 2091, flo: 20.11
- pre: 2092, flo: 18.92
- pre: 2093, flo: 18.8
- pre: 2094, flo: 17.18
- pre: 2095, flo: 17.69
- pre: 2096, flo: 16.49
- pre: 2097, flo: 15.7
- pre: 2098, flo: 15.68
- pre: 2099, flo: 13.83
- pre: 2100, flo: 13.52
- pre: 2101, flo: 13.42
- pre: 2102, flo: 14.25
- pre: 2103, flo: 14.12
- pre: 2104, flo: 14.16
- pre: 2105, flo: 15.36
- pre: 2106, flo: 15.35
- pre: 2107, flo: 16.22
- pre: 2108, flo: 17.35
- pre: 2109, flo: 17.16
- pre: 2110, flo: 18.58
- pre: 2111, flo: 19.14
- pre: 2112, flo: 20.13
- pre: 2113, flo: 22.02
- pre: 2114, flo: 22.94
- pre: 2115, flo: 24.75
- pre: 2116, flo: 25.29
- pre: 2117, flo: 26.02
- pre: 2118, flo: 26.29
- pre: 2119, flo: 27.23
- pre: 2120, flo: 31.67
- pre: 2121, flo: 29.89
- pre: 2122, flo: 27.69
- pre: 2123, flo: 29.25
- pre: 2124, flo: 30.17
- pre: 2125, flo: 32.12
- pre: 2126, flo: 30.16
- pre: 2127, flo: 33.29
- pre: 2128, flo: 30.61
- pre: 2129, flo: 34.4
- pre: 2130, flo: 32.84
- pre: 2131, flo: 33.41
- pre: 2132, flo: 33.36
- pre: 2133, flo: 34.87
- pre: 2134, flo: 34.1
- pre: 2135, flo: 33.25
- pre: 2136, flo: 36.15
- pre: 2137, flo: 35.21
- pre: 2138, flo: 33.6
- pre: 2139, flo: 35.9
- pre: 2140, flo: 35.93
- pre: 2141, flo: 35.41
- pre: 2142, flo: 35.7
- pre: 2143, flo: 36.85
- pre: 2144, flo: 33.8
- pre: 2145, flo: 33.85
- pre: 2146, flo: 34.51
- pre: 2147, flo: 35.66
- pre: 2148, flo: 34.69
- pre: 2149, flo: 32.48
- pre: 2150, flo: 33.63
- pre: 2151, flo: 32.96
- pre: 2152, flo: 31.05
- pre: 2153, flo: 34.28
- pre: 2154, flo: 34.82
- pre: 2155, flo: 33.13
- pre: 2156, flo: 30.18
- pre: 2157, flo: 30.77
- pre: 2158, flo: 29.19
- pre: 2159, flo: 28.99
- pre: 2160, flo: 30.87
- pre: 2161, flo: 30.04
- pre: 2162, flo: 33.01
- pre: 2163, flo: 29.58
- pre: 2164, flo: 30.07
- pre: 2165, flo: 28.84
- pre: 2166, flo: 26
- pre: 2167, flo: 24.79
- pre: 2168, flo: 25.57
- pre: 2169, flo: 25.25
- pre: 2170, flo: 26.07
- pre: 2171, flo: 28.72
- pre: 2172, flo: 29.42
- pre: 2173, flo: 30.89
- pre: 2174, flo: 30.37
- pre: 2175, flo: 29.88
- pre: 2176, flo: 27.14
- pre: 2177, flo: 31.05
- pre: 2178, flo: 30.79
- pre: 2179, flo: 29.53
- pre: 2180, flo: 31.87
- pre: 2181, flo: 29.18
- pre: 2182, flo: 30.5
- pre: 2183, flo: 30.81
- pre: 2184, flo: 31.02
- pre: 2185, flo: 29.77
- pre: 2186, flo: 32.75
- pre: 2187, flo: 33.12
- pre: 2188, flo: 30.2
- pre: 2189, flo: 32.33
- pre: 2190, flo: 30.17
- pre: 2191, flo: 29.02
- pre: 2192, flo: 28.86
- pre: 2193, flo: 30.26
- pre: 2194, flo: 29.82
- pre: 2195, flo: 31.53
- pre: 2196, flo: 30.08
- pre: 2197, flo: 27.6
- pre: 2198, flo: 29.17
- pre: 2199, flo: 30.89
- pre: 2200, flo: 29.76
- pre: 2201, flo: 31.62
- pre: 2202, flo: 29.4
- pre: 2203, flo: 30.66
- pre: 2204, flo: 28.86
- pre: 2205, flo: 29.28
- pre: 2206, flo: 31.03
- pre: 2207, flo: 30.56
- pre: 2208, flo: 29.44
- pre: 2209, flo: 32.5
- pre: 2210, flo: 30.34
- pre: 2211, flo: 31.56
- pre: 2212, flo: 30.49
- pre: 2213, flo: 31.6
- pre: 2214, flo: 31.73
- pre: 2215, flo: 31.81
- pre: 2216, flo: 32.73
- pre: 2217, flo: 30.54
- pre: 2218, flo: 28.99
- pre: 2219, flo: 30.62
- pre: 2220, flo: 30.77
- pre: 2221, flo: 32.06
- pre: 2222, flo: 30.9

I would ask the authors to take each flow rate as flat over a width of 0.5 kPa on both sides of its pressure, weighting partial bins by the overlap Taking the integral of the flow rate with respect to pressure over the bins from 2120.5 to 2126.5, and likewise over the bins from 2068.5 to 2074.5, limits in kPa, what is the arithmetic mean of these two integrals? 172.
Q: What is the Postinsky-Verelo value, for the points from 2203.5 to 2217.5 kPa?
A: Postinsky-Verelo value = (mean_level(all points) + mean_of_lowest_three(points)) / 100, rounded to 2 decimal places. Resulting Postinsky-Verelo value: 0.60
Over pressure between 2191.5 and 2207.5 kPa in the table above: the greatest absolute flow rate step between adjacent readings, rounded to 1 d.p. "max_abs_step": 2.5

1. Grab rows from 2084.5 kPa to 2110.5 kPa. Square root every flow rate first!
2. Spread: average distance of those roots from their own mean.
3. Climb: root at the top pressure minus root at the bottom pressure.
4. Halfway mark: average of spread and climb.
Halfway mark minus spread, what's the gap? -0.50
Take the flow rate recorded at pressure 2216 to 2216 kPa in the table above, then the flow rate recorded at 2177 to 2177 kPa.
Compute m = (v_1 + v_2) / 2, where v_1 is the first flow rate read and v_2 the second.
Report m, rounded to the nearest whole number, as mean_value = 32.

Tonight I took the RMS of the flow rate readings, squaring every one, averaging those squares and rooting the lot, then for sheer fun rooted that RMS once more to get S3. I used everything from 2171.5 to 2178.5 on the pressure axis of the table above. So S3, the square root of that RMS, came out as 5.47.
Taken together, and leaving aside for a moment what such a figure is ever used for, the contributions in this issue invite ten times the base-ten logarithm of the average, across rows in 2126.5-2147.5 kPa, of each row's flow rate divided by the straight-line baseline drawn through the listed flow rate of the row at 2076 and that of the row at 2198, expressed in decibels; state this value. 0.8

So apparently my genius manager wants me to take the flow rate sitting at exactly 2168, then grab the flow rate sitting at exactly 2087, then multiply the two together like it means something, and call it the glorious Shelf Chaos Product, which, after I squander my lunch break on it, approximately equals 569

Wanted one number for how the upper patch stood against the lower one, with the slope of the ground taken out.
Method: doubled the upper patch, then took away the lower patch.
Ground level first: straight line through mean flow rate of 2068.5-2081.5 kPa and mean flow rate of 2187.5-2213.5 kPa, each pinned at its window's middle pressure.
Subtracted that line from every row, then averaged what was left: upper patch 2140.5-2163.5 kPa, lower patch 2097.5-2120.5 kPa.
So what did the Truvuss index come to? 16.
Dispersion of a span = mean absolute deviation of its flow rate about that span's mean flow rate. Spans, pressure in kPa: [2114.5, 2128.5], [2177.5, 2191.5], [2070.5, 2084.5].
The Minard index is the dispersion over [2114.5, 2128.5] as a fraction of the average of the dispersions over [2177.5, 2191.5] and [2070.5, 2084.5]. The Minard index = 2.24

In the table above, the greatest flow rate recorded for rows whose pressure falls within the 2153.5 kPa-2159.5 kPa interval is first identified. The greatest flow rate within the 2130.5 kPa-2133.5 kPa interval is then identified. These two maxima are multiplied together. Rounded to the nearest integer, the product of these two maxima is 1214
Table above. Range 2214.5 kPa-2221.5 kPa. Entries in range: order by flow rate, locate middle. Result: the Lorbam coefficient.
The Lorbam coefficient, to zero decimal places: 31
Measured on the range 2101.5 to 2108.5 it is 15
